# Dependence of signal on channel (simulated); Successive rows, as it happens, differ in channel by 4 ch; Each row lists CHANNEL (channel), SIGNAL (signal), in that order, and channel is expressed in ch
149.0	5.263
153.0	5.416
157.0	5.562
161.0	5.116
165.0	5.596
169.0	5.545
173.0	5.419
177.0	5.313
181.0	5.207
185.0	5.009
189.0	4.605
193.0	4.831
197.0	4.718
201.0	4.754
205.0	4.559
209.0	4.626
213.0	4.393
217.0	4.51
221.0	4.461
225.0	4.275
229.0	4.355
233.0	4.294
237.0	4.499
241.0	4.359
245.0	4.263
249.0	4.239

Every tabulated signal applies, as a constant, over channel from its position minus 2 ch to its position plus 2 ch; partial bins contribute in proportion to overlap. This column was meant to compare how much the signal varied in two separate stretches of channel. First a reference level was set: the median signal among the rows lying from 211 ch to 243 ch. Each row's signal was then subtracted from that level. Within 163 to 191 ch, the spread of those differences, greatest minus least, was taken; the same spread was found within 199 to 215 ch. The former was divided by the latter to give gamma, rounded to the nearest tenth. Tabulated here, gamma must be 2.7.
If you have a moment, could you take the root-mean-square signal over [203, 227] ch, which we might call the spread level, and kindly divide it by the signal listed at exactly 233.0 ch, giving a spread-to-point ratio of 1.04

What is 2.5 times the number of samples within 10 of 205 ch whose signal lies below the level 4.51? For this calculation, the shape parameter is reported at 2.5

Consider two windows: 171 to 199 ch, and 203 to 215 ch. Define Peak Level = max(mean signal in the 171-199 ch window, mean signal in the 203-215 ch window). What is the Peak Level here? 5.01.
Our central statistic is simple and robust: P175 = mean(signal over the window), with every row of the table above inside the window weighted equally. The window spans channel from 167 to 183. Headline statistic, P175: 5.4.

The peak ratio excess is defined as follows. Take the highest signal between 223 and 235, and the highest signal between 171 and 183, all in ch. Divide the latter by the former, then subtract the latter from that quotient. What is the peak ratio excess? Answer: -4.2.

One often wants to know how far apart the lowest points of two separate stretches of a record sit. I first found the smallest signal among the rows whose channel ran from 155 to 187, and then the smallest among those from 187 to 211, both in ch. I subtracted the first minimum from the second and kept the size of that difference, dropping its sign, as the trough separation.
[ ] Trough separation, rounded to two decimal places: 0.45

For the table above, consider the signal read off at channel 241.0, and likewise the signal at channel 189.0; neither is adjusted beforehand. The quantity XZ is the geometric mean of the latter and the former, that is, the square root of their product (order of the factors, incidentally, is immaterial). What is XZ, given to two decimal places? 4.48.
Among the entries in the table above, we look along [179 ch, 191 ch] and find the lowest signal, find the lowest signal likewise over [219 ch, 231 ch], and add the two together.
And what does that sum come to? 8.9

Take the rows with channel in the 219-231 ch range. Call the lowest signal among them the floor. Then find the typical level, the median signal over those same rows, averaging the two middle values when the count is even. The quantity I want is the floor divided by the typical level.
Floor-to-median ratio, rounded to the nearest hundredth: 0.98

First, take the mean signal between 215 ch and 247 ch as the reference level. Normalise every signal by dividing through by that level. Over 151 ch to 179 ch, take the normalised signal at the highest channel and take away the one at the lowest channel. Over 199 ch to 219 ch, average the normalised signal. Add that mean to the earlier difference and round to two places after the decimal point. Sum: 1.02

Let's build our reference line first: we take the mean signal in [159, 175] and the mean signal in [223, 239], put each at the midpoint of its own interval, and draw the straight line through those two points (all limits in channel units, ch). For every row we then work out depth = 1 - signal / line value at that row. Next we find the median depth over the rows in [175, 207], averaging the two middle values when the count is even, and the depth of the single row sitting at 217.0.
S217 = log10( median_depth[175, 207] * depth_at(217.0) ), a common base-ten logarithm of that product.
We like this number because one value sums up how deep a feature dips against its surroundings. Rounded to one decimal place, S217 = -3.3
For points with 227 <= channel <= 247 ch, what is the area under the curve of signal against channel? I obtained 87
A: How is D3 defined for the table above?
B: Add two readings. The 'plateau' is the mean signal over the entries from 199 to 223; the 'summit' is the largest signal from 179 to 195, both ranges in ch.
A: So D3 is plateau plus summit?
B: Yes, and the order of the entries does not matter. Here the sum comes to 9.8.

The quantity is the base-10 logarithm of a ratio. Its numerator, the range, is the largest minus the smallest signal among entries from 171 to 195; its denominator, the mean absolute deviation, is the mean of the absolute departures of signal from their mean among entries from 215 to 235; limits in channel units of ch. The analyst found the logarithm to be 1.0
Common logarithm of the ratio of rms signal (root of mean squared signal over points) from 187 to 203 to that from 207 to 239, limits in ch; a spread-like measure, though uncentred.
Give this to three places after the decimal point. 0.028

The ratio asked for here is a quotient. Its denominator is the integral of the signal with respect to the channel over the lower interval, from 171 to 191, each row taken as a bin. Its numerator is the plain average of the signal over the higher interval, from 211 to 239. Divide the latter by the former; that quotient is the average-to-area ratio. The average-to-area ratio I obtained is 0.043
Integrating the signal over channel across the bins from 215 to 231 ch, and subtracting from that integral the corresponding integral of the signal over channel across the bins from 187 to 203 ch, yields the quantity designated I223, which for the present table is -5.2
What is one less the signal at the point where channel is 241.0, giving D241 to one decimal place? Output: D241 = -3.4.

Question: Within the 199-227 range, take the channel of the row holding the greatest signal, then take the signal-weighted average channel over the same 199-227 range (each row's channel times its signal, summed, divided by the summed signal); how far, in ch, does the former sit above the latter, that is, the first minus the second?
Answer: -11.8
